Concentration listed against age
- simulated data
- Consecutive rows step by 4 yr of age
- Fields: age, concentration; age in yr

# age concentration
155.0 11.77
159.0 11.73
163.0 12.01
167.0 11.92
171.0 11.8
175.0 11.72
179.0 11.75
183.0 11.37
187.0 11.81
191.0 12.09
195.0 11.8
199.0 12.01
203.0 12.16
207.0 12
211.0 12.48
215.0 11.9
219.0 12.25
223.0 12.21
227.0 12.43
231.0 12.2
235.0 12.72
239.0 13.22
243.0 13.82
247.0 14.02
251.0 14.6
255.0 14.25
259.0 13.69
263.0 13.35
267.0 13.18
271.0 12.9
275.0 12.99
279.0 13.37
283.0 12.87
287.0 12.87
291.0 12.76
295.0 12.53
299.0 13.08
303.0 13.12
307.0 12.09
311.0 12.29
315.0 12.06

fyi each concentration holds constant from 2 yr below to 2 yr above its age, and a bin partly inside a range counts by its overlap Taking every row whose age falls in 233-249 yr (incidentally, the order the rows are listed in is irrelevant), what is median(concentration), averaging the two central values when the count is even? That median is 13.5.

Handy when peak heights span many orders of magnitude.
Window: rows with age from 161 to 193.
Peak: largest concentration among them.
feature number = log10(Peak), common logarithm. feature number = 1.08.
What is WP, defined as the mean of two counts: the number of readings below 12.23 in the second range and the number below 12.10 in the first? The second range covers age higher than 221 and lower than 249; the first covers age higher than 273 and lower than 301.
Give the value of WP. 1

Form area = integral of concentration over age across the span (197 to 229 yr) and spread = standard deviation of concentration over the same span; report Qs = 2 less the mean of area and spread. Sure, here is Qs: -193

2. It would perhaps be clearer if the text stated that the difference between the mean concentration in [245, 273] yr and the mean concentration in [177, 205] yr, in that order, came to 1.9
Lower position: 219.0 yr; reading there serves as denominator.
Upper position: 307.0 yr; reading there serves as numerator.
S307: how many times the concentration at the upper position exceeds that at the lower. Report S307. 0.99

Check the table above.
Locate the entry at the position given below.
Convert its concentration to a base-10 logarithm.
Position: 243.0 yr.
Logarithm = 1.14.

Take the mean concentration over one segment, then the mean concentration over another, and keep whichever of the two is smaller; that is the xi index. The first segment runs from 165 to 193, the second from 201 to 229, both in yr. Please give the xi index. 11.8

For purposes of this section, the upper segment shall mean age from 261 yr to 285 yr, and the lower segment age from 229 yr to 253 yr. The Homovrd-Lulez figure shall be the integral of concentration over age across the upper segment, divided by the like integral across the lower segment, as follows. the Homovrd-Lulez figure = 0.98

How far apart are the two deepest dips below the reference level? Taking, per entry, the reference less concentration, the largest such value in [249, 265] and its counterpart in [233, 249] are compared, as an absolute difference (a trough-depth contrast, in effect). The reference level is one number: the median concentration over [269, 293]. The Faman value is 0.63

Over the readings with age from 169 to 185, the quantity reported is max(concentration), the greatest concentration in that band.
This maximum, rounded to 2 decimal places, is 11.80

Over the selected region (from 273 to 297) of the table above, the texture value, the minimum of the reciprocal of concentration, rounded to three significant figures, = 0.0748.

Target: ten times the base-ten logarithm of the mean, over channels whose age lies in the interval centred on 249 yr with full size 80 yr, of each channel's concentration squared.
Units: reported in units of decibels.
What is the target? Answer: 22.3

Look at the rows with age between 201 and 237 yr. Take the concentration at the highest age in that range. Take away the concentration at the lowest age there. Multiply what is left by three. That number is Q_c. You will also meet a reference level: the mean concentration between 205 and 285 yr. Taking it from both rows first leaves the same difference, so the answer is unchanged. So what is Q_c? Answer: 1.7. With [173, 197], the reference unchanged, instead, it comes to 0.2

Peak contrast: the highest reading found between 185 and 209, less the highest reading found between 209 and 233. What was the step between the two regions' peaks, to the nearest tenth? -0.3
